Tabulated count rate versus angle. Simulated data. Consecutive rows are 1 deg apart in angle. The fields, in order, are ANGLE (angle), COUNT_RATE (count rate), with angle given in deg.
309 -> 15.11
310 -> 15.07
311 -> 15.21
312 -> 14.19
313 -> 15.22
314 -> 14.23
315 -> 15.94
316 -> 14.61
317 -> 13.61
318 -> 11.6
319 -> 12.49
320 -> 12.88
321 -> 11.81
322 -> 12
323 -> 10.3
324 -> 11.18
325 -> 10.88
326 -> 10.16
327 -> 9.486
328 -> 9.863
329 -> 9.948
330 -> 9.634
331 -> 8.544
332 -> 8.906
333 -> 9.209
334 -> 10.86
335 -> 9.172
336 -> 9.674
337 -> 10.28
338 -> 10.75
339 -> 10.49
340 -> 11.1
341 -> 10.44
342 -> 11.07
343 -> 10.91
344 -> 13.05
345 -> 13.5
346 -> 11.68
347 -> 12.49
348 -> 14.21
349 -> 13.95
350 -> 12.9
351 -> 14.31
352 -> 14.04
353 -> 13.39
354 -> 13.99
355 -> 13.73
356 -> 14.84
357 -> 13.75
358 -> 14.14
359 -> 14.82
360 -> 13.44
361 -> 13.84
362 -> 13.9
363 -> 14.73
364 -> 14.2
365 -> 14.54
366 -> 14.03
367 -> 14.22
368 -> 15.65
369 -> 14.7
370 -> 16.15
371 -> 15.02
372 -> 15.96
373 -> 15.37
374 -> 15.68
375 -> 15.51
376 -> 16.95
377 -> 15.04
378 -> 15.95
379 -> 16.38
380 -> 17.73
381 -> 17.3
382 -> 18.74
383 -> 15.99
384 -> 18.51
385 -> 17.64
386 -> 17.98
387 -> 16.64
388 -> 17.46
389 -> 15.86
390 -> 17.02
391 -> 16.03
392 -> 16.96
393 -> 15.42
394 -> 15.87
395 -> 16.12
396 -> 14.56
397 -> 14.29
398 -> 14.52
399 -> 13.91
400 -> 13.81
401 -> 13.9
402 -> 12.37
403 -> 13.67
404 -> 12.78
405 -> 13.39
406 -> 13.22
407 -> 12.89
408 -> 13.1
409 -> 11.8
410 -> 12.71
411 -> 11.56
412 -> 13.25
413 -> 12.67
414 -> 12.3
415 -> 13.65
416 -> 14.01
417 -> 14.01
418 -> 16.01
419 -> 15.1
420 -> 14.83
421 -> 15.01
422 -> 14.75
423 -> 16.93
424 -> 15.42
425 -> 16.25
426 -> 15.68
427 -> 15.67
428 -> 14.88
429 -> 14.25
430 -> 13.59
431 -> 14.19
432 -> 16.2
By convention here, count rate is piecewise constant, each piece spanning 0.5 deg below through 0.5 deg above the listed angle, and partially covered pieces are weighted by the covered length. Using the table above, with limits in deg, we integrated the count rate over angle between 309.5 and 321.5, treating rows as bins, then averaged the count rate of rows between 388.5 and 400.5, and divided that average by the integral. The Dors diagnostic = 0.092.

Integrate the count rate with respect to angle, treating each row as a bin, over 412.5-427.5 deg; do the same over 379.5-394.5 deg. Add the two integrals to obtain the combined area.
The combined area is 477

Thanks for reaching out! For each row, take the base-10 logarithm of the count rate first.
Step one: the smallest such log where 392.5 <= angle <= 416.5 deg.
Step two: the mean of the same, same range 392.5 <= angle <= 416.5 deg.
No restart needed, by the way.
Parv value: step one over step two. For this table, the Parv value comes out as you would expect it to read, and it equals 0.940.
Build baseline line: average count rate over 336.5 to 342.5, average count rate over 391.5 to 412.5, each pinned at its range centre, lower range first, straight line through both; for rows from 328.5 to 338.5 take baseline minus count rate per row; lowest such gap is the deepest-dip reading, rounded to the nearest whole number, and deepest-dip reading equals 0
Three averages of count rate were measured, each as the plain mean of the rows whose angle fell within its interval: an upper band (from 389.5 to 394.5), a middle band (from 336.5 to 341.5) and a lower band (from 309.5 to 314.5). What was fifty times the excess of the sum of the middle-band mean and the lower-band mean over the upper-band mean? 457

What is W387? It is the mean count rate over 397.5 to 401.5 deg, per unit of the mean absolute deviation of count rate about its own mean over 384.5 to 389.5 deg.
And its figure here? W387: 20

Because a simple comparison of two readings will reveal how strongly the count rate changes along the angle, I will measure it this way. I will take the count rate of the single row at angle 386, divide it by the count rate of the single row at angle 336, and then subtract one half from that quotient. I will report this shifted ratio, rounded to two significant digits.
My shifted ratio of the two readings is 1.4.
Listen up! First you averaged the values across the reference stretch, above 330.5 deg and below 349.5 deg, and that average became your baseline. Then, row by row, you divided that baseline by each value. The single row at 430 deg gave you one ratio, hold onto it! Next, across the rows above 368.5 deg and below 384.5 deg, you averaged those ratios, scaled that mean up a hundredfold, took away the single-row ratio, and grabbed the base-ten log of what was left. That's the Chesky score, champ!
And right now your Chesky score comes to 1.83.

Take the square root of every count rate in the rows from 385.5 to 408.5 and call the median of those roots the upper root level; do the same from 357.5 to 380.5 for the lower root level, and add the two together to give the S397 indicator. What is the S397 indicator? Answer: 7.69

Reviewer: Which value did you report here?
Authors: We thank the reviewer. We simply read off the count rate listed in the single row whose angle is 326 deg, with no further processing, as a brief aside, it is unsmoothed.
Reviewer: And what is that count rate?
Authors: 10.16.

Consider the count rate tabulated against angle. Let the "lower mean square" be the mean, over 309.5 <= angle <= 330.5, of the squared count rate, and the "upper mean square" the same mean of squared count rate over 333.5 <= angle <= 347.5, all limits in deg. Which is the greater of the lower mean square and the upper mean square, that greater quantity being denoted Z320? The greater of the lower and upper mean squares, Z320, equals 158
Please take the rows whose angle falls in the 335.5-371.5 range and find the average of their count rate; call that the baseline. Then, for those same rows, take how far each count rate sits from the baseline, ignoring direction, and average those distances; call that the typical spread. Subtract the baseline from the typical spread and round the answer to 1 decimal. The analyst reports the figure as -11.9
